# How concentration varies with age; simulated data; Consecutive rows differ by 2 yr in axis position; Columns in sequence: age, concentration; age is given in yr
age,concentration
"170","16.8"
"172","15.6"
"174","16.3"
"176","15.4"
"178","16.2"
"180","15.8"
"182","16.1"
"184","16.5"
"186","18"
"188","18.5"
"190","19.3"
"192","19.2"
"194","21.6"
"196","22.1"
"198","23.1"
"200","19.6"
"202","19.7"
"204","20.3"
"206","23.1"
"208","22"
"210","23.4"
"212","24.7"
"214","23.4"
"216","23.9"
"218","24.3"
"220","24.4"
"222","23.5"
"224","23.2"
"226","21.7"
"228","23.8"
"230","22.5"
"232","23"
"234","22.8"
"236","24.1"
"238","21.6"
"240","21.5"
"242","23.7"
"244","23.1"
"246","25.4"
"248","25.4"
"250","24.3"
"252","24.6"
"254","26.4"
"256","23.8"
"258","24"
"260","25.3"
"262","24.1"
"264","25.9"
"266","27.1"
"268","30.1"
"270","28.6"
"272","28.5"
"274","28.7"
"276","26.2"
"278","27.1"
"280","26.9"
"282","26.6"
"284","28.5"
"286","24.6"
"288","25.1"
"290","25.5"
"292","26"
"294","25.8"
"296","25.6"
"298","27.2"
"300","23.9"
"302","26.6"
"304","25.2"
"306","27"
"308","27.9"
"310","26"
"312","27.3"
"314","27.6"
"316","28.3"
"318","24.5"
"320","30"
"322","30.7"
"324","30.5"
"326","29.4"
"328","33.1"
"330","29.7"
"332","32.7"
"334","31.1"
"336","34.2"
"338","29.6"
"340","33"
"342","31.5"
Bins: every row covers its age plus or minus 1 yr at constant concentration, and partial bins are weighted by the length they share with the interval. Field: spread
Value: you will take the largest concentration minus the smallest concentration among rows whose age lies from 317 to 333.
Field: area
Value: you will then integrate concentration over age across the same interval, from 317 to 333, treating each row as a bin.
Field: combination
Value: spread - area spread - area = -473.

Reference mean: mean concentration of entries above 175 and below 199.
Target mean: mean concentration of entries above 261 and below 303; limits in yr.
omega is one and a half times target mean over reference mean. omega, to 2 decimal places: 2.16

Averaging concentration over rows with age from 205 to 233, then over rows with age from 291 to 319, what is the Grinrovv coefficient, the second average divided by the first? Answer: 1.13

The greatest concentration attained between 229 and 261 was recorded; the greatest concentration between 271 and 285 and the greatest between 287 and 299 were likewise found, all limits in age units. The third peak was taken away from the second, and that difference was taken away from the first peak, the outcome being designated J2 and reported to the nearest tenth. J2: 24.9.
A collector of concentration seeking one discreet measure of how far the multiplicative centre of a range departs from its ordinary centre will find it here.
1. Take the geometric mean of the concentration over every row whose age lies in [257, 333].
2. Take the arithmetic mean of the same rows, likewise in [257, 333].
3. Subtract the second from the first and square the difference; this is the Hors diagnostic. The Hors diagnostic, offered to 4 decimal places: 0.0083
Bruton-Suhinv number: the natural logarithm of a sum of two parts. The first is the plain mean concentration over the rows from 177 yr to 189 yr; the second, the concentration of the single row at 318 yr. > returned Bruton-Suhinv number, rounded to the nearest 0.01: 3.72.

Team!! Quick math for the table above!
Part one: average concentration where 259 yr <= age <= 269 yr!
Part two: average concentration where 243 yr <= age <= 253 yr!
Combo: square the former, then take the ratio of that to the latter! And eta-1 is 29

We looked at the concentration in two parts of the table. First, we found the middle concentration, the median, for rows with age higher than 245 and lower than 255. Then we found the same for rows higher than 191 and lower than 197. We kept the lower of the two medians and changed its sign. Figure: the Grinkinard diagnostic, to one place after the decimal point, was -21.6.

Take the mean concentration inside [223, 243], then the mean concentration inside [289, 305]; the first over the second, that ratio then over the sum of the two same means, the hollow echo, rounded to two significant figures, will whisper 0.018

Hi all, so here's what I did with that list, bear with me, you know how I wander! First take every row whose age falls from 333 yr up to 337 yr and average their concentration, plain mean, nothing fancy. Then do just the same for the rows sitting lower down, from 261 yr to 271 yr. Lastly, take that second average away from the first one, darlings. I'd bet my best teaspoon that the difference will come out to 5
